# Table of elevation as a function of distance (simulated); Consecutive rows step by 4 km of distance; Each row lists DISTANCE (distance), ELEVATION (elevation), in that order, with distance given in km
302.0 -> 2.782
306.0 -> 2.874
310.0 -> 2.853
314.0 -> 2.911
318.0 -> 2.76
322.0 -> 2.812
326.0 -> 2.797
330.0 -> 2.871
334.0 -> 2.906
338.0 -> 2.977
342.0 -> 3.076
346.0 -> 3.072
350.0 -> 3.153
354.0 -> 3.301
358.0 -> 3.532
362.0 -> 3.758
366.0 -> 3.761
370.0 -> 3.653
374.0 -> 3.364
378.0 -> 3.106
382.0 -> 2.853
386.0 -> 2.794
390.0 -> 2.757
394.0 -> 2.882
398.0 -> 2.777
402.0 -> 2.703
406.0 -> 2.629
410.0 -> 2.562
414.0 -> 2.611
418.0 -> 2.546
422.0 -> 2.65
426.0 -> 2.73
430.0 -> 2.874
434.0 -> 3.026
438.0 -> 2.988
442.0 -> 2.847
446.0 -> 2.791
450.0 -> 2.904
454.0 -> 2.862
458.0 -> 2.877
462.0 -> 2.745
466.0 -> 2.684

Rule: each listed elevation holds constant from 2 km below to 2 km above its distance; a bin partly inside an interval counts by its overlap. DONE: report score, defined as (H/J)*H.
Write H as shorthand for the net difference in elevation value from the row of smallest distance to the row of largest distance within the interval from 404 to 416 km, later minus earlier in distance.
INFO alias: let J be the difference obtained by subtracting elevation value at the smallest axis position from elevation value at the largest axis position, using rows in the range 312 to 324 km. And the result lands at 0.00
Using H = -0.02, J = -0.1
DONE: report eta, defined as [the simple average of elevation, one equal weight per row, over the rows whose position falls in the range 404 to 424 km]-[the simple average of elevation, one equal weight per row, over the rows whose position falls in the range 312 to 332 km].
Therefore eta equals -0.23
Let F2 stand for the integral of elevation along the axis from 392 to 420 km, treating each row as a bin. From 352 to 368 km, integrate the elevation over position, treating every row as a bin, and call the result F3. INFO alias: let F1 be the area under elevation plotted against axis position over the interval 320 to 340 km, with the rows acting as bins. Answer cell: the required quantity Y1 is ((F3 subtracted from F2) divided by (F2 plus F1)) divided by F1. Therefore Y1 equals 0.002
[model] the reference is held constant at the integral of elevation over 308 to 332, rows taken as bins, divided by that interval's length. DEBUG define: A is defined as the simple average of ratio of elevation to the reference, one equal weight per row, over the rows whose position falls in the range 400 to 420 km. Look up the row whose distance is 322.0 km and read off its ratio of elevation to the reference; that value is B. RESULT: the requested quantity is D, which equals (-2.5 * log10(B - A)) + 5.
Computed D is 8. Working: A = 0.92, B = 0.99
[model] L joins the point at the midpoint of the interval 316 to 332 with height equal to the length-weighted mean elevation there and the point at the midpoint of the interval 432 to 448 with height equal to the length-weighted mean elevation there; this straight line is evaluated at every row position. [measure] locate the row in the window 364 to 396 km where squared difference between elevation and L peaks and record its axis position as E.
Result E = 366.0 km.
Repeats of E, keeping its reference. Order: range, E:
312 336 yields 314.0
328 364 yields 362.0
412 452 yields 418.0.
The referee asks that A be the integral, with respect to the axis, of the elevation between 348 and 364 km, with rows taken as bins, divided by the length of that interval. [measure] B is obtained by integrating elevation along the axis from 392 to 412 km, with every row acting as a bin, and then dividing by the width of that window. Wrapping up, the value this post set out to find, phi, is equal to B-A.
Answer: -0.73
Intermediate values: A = 3.44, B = 2.71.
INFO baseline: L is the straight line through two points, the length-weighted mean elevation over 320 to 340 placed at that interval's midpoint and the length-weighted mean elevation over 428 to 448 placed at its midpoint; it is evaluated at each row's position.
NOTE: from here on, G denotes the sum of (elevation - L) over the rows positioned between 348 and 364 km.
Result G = 2.2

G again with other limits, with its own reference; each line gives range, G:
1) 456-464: -0.2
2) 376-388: 0.1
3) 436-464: -0.3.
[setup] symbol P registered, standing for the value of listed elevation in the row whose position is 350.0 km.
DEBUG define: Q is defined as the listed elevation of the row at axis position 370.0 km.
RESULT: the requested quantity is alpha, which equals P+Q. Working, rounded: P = 3.153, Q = 3.653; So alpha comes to 6.8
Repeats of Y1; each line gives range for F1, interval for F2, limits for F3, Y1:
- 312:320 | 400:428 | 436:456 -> 0.007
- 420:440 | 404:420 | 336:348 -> 0.001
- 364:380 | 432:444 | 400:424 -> -0.005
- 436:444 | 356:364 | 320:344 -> -0.033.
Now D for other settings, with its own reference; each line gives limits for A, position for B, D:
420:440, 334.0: 9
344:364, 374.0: 14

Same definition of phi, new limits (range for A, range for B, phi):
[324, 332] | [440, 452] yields 0.01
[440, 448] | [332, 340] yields 0.12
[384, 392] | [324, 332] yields 0.06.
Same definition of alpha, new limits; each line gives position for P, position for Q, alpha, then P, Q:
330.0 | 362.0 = 6.6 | 2.871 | 3.758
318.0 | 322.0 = 5.6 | 2.76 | 2.812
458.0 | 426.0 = 5.6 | 2.877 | 2.73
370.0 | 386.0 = 6.4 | 3.653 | 2.794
